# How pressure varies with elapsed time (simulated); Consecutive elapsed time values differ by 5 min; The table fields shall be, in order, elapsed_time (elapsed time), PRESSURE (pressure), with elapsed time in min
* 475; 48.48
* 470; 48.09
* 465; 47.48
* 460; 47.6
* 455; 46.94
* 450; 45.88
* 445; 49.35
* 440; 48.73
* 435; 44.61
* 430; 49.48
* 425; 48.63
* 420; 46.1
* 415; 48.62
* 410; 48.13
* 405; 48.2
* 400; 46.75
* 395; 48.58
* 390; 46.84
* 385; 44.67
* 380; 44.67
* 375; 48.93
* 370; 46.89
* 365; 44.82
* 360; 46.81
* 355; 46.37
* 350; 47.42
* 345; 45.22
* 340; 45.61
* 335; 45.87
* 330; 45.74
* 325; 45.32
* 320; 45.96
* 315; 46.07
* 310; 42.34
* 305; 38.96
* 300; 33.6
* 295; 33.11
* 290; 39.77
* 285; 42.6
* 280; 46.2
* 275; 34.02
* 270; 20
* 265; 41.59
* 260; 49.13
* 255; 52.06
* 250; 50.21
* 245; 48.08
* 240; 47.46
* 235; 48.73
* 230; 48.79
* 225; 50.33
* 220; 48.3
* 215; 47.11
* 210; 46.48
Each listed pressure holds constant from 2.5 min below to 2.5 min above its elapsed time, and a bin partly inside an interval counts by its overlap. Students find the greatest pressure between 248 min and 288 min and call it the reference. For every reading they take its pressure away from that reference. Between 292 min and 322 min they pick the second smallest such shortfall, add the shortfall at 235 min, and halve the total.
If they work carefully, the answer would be 4.7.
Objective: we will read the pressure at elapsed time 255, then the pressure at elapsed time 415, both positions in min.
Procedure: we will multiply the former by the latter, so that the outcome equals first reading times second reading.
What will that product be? 2531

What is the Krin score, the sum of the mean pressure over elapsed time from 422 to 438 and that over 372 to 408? 94.5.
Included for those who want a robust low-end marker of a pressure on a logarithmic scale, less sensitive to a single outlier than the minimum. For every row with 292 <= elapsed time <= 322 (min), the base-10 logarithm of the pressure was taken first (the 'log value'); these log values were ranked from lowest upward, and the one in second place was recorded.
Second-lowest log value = 1.53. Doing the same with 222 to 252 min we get 1.68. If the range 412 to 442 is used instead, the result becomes 1.66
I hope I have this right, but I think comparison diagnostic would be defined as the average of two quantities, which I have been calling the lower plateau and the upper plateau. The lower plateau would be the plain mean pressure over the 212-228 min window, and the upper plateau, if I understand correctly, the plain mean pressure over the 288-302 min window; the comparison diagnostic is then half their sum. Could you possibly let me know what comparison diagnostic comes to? 42.0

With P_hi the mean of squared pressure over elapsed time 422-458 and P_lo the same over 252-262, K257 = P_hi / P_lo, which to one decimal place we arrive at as 0.9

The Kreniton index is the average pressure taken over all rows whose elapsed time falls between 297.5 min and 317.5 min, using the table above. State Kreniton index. 40.2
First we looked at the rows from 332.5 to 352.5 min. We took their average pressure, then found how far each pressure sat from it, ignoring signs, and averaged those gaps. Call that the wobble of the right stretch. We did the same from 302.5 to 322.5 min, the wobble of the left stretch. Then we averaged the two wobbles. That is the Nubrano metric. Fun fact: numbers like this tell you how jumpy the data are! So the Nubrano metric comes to 1.7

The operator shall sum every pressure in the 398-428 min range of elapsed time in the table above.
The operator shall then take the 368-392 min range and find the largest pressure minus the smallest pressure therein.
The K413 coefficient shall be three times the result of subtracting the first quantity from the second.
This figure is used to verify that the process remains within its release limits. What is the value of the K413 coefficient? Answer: -847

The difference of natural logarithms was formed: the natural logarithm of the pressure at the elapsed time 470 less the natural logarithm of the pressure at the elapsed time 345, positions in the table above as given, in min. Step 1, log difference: 0.062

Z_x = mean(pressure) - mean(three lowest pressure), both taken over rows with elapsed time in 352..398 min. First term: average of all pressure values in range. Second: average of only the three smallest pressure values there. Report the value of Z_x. 1.8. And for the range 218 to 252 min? 0.9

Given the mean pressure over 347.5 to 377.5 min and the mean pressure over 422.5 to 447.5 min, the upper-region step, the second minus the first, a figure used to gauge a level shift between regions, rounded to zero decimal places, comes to 1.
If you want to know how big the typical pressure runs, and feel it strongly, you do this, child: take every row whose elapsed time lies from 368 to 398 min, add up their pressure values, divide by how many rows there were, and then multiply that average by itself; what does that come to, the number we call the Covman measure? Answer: 2187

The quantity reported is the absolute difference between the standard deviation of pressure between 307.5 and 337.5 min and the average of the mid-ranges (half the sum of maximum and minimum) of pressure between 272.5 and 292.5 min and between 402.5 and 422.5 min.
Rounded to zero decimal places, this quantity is 42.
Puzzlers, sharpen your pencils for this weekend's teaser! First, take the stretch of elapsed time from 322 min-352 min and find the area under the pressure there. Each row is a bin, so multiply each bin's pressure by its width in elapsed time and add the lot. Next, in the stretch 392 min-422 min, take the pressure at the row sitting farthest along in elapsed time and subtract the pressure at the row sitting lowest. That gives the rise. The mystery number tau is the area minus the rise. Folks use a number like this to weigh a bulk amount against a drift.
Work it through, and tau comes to 1378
